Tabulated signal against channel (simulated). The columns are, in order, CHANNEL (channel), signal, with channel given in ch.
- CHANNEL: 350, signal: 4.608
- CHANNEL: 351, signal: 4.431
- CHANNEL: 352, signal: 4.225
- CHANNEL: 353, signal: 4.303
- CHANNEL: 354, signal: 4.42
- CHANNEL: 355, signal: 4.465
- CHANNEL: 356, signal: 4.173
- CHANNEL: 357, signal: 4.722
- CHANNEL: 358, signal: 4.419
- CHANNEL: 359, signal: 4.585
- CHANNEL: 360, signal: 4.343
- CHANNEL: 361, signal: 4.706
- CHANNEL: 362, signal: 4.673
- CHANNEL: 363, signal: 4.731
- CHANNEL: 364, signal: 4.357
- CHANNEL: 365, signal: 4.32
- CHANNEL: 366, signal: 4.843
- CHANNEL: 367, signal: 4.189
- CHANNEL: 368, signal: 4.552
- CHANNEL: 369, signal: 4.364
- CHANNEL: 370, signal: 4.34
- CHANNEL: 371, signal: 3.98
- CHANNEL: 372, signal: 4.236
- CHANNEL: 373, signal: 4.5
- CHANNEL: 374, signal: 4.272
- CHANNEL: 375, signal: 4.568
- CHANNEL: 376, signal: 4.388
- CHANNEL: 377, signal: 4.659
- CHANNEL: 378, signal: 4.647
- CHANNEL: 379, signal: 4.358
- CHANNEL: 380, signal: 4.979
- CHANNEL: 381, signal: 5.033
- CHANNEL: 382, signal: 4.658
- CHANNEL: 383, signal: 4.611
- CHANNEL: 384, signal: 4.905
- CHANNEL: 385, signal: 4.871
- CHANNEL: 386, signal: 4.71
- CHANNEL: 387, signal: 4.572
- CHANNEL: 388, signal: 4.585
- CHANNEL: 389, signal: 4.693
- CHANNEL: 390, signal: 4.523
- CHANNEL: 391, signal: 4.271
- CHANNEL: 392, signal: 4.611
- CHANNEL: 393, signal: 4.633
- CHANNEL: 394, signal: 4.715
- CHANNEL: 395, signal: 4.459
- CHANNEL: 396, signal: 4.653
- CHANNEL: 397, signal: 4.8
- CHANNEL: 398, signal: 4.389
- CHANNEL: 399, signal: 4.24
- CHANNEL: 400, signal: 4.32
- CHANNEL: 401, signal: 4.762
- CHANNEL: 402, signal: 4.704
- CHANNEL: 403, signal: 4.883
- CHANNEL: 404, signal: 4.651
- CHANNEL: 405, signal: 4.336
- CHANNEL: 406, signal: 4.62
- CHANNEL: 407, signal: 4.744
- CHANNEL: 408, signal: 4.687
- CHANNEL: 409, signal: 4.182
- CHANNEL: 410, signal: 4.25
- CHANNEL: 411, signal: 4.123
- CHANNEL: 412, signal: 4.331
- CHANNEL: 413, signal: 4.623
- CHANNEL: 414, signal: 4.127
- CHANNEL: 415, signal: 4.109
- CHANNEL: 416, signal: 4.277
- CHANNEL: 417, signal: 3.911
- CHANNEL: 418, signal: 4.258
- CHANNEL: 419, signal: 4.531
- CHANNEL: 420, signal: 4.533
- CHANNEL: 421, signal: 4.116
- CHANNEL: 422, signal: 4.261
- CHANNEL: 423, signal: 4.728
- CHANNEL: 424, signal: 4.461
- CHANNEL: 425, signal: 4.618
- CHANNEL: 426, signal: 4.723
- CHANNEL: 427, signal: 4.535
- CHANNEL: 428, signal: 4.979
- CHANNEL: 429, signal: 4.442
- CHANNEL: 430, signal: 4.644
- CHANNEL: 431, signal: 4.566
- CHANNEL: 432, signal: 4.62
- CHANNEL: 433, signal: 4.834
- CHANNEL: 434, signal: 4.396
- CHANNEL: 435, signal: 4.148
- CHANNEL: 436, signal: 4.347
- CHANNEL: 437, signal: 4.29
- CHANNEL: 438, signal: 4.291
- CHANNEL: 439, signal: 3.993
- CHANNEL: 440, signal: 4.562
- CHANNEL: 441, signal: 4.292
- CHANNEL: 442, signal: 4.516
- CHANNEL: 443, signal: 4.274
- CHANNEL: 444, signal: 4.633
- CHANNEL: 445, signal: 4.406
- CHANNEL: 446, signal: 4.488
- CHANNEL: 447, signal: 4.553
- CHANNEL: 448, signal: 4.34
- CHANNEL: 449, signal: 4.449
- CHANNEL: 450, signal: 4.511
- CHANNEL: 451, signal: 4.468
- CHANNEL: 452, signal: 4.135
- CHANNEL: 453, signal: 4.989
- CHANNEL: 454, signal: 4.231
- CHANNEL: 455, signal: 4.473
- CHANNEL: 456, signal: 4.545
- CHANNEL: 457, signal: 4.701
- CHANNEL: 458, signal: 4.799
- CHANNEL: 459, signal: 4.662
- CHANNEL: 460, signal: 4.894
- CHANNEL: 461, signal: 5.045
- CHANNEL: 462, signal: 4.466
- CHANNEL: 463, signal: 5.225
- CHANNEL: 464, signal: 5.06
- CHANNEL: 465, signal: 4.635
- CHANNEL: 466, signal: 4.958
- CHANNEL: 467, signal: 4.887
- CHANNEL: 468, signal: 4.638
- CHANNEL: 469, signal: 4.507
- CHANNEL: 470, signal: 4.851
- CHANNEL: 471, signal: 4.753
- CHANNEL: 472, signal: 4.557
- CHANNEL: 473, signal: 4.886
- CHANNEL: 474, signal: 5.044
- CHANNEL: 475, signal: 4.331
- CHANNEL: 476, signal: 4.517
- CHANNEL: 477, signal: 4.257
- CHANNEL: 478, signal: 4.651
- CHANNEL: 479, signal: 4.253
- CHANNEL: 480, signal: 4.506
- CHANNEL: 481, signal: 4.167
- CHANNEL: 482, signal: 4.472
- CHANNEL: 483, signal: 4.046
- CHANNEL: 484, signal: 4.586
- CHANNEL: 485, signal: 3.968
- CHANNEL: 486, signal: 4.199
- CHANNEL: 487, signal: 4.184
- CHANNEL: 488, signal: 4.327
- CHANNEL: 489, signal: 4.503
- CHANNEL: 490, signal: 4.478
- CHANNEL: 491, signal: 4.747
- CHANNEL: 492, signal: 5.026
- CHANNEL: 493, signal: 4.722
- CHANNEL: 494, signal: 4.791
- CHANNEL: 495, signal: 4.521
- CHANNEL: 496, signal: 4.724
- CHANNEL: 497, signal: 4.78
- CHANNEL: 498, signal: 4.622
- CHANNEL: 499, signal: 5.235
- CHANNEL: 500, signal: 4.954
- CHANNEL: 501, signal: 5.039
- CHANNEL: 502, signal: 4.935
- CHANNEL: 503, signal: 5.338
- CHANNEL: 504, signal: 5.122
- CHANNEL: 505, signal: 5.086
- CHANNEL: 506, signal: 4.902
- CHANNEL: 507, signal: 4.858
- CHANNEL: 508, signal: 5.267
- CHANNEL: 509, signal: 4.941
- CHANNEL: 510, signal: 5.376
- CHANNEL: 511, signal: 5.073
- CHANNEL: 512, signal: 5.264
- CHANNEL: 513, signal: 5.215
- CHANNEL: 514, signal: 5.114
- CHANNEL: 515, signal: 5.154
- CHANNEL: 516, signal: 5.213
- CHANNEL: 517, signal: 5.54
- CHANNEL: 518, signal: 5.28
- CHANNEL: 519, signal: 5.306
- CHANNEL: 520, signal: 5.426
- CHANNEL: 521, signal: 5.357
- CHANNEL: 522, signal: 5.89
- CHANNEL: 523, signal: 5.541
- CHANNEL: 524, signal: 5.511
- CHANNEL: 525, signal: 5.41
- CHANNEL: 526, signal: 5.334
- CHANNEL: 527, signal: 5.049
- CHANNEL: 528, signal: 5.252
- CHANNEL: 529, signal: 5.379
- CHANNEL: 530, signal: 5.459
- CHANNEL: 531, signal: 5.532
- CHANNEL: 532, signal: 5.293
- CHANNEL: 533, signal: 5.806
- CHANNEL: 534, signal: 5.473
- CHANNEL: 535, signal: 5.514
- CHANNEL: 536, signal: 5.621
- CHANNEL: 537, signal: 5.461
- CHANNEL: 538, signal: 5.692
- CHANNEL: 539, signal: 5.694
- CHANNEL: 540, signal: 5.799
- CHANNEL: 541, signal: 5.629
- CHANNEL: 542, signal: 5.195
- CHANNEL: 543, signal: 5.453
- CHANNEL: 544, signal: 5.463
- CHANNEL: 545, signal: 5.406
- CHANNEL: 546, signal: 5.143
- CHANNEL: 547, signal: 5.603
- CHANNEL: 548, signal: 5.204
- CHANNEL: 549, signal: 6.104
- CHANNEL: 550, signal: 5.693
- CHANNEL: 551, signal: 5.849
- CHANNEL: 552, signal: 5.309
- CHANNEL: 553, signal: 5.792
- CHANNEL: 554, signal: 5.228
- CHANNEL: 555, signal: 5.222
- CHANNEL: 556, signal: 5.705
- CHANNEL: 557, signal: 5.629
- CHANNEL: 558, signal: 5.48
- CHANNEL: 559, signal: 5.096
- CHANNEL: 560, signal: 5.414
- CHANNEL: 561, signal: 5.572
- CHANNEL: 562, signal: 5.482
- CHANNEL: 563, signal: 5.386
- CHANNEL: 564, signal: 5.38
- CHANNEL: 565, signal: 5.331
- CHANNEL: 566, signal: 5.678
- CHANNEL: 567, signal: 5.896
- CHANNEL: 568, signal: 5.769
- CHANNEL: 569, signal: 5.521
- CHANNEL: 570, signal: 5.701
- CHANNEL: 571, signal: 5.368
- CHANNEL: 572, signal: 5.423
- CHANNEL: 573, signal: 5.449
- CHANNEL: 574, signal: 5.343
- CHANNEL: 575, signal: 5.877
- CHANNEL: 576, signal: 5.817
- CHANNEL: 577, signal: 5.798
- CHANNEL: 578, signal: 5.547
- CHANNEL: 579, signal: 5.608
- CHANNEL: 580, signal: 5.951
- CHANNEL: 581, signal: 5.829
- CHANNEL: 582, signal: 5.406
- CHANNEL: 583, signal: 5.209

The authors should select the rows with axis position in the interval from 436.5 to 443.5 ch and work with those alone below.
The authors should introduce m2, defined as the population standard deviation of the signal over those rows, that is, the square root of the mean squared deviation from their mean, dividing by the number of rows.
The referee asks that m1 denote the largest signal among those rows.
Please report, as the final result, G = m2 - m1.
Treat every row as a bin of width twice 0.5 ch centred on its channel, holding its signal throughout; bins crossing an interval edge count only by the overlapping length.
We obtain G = -4.39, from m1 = 4.562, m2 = 0.173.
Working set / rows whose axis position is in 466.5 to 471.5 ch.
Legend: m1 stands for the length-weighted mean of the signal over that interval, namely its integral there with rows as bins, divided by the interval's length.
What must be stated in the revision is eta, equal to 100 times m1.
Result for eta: 473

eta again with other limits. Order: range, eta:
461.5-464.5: 492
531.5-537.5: 553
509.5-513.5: 523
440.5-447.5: 445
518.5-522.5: 549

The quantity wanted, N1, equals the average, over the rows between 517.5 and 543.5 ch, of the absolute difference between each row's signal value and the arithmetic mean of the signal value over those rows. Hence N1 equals 0.154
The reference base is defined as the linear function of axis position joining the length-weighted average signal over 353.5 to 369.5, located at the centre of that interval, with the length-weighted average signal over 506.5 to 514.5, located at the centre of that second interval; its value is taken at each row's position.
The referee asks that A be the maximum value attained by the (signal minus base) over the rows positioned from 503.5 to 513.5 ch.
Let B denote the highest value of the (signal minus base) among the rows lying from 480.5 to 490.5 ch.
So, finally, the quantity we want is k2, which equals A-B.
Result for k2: 0.7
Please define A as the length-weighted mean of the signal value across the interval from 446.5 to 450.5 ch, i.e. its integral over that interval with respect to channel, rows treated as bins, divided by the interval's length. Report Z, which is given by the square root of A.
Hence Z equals 2.11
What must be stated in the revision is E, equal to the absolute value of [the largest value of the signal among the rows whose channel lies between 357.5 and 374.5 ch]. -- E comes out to 4.84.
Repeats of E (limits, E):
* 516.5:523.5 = 5.89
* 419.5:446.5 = 4.98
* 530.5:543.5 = 5.81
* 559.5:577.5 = 5.90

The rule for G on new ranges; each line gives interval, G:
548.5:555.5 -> -5.78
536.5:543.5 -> -5.61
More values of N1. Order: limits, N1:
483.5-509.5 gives 0.276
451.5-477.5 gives 0.236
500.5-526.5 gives 0.180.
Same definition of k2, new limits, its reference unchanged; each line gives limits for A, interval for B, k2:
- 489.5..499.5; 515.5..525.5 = -0.6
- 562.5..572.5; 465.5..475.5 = 0.4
